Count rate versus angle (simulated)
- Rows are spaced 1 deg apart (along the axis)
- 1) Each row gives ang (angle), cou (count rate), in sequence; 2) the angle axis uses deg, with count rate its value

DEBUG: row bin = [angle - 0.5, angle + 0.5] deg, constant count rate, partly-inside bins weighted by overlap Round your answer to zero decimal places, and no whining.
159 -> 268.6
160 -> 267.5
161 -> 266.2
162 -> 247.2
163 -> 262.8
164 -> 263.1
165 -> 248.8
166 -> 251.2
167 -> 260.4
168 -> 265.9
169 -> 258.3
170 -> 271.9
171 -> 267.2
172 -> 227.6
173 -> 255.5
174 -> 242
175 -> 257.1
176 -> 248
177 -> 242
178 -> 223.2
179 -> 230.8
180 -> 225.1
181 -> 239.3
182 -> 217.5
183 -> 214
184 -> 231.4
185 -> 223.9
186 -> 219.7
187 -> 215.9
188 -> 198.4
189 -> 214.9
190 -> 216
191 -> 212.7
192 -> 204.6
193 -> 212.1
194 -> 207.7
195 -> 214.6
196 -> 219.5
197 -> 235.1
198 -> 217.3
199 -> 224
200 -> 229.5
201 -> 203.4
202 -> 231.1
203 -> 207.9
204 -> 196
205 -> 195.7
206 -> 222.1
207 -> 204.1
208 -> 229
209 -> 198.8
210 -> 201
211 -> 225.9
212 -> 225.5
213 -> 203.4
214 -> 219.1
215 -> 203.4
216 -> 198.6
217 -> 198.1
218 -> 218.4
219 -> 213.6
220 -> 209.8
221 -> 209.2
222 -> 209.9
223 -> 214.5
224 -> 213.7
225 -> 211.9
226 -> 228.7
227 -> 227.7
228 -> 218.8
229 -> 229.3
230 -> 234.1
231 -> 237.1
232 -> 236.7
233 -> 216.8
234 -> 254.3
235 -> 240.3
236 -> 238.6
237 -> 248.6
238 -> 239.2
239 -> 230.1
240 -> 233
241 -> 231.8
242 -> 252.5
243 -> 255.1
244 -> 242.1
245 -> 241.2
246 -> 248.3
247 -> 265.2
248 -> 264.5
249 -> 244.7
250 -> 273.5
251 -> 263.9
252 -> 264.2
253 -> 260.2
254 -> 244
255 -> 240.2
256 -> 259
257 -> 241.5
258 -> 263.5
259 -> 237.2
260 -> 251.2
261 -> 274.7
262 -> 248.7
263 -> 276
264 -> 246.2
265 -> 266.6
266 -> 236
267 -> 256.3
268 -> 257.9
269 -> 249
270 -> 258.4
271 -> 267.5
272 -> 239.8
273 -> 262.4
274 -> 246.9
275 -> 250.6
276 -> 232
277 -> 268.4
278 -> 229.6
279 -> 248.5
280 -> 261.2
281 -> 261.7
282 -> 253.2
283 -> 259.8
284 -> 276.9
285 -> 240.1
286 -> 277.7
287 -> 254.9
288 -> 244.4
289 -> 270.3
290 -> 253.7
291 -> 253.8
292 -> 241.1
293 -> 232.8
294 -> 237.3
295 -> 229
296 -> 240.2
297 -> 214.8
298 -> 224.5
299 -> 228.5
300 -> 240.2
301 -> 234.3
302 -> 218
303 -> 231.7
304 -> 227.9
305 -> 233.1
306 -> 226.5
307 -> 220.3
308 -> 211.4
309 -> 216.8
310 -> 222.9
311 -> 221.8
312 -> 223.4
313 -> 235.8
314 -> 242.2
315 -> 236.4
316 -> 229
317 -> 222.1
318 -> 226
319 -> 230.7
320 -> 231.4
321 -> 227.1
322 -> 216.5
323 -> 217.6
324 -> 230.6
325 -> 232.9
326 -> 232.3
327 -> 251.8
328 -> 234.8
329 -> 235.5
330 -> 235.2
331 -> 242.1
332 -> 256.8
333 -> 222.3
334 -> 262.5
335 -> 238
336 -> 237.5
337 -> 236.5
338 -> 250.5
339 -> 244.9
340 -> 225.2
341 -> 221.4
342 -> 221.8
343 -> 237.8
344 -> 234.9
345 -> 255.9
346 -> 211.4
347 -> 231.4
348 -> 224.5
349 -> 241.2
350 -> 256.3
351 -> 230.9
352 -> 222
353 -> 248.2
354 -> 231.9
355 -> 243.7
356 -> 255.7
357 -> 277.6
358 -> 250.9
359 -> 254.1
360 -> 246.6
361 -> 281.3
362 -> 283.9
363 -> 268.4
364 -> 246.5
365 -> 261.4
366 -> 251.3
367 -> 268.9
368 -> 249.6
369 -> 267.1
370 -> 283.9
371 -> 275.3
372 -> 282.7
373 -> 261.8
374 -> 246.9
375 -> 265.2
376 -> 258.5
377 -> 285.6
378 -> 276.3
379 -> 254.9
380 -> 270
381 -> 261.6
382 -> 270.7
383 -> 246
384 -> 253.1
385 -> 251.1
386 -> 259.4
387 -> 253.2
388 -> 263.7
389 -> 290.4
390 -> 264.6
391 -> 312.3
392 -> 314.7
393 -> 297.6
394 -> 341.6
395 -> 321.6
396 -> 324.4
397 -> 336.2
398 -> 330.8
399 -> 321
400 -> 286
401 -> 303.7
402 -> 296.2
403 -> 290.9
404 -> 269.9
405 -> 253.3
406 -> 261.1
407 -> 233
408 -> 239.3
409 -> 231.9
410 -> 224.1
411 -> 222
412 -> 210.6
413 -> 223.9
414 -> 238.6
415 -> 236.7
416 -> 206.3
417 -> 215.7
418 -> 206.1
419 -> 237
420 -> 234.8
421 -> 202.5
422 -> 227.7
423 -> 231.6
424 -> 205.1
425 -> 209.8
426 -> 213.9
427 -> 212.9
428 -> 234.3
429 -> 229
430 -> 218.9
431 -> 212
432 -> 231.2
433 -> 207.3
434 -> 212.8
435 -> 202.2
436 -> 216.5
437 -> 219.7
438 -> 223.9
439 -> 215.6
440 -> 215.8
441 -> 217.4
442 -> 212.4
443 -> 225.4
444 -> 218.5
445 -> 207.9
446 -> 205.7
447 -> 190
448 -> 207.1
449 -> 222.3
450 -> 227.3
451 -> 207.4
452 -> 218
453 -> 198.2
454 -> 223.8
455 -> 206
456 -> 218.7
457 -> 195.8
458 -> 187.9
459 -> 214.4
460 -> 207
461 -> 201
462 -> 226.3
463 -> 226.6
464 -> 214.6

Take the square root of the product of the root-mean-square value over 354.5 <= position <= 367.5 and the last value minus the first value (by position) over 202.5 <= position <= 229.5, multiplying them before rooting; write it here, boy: 75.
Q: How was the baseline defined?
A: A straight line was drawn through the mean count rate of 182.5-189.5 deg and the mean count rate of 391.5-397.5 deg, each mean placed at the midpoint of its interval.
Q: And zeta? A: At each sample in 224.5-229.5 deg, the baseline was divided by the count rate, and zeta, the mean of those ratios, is 1.07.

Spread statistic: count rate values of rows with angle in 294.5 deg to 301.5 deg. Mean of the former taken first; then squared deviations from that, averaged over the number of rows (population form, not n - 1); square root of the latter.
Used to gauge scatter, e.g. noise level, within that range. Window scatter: 8.4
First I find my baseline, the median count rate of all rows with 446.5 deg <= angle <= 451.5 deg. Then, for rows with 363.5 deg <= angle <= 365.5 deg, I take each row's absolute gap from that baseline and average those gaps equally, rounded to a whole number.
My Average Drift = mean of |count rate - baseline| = 47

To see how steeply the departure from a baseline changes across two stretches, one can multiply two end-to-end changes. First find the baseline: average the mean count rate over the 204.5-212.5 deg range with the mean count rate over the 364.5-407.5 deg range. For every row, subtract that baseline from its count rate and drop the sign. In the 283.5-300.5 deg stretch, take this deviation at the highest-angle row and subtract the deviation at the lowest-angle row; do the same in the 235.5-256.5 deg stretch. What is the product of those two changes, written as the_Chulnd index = -170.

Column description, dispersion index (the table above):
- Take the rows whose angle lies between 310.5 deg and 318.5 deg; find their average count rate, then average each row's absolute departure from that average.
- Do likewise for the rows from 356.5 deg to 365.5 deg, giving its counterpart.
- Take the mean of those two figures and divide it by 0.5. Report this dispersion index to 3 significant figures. 19.2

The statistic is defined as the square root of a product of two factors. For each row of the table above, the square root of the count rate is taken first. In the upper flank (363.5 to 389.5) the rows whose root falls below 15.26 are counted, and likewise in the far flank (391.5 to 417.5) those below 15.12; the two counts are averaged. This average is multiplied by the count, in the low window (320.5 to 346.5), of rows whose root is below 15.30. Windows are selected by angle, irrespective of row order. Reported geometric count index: 5.7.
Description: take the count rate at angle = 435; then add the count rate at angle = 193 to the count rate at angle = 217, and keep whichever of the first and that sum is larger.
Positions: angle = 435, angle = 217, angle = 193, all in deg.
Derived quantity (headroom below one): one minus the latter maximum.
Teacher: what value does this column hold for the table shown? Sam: -409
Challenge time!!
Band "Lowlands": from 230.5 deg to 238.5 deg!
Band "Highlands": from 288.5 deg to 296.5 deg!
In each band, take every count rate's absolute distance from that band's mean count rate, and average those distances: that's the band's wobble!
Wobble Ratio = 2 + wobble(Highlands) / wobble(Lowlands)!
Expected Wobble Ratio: 3.63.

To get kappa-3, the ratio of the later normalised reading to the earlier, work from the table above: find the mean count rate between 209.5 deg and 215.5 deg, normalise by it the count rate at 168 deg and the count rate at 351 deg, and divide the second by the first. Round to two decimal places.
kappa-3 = 0.87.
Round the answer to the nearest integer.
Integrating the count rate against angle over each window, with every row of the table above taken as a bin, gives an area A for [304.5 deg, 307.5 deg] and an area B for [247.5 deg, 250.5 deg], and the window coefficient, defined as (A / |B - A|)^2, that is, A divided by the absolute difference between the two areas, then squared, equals 44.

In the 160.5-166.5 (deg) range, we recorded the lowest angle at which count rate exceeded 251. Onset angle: 161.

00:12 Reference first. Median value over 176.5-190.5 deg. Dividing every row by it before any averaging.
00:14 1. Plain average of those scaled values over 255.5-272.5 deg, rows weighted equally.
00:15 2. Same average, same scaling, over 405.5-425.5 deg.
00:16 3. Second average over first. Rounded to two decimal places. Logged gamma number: 0.88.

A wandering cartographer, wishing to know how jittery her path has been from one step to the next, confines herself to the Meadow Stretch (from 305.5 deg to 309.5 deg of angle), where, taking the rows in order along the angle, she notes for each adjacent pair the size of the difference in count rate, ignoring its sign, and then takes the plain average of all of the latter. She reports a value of 6.8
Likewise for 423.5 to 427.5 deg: 3.3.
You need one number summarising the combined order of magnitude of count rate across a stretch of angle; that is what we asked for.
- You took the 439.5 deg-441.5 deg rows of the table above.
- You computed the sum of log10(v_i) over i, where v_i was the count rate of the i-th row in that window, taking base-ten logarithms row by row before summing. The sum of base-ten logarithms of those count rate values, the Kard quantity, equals 4.67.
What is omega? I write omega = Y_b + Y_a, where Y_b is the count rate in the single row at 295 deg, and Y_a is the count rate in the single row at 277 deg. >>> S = 497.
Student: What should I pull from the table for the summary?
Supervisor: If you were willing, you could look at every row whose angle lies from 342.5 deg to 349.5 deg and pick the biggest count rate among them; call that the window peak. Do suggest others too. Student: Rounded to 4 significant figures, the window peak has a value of 255.9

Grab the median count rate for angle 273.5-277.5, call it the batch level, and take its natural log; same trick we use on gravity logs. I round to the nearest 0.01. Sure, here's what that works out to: 5.52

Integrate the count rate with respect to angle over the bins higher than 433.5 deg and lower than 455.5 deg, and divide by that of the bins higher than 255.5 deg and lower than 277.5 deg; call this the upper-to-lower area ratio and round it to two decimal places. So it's 0.84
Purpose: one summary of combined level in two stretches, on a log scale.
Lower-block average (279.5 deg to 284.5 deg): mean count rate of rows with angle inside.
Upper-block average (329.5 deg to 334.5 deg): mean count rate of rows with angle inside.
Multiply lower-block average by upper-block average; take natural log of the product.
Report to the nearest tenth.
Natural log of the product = 11.1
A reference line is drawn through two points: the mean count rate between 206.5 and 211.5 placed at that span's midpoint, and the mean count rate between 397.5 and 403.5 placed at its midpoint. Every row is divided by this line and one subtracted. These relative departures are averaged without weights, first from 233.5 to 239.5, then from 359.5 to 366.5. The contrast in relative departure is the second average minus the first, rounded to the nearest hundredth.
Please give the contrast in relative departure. -0.16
